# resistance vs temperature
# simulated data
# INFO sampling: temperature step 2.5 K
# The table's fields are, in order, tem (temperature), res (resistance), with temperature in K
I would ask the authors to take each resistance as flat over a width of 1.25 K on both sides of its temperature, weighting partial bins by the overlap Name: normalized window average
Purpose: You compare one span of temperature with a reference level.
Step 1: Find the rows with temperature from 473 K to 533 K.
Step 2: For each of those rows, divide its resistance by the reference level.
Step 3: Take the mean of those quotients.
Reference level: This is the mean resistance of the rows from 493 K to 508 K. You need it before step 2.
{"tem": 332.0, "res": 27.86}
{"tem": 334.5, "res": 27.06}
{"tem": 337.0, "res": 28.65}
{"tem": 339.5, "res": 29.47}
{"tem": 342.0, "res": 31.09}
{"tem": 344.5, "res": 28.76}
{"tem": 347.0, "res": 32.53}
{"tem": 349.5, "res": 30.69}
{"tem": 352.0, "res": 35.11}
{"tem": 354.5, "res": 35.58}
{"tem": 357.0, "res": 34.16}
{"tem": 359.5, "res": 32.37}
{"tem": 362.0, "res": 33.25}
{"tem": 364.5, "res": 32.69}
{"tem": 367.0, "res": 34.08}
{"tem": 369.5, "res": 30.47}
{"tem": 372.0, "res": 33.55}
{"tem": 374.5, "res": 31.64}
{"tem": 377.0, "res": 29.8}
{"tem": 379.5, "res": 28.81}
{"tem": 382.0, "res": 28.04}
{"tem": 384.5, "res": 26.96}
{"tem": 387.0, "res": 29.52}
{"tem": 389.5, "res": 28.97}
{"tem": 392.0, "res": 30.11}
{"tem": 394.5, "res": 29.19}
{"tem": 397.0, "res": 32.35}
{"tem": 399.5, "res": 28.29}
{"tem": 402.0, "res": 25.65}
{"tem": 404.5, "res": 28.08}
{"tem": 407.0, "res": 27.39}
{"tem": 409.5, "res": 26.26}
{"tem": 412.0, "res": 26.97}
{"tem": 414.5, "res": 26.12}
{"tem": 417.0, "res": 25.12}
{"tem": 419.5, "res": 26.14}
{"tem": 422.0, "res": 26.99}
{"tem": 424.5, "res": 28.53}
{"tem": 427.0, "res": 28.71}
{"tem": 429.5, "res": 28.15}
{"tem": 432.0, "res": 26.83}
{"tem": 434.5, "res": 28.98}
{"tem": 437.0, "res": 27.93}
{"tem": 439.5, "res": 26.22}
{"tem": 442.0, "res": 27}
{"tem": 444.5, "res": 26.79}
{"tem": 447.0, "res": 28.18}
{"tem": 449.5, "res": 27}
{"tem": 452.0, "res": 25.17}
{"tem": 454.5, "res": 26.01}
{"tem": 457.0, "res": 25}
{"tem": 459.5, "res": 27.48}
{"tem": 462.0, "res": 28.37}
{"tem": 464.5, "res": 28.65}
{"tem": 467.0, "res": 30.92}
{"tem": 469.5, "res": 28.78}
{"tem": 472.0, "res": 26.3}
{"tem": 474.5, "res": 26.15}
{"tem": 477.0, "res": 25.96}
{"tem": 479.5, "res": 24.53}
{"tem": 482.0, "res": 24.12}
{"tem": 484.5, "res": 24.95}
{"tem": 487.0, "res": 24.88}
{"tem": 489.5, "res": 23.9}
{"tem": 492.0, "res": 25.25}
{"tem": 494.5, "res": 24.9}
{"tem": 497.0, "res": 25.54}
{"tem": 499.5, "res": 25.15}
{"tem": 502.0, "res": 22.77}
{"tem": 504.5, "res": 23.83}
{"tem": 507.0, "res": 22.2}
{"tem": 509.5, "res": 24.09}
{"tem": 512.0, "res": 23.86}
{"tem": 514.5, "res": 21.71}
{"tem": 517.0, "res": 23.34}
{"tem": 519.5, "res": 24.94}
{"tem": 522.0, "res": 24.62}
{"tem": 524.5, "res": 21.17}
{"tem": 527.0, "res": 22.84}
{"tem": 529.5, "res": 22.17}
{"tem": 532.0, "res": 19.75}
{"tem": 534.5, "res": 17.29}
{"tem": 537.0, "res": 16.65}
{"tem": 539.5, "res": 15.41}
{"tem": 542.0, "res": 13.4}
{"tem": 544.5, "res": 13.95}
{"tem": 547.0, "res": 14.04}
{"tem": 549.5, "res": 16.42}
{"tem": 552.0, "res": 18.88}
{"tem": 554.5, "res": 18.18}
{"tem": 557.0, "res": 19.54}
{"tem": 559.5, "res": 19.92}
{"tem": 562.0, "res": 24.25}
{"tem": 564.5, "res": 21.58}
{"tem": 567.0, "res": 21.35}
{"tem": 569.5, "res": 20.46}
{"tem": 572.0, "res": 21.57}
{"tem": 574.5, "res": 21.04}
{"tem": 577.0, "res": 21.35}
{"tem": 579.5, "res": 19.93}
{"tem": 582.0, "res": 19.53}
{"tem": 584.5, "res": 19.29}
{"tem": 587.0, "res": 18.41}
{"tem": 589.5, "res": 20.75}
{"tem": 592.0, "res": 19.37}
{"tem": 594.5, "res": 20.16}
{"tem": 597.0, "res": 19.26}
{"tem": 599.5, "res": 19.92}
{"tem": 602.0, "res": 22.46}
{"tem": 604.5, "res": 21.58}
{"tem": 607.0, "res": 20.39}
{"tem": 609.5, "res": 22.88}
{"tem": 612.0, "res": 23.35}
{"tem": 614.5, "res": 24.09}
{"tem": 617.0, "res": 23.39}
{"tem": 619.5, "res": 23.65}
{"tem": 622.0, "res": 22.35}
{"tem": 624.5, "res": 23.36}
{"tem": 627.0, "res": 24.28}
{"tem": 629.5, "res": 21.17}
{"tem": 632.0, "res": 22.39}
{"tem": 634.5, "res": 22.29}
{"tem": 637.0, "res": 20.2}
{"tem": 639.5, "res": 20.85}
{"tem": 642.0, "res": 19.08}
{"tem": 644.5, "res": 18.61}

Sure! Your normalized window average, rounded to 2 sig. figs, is 0.99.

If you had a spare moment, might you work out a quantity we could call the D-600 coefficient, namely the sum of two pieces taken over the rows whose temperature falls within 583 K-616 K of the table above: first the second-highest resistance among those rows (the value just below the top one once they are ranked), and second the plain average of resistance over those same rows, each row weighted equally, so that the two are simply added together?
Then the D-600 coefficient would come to 44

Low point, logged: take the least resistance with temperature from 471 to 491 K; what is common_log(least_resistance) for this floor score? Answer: 1.38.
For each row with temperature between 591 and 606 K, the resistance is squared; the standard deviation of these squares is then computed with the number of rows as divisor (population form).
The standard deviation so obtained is 49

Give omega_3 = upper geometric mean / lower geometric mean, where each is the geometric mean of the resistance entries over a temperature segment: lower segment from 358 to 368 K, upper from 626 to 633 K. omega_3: 0.68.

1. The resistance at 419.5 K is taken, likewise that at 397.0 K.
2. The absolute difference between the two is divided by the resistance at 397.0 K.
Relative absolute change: 0.19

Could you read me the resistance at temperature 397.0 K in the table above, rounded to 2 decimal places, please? 32.35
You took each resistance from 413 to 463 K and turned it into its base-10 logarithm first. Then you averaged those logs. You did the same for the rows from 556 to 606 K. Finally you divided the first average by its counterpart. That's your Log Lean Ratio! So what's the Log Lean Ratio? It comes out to 1.09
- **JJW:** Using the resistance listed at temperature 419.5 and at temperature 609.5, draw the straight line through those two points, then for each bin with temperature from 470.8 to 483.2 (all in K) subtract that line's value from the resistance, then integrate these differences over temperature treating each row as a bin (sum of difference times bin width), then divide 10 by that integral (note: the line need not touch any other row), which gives 3.1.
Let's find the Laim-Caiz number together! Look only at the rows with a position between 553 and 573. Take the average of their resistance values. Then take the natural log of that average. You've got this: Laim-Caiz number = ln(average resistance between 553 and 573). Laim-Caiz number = 3.04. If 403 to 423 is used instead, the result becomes 3.28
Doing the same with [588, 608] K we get 3.02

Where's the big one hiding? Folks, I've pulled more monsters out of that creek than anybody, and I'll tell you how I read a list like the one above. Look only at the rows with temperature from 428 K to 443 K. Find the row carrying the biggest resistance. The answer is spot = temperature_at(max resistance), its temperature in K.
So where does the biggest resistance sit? 434.5 K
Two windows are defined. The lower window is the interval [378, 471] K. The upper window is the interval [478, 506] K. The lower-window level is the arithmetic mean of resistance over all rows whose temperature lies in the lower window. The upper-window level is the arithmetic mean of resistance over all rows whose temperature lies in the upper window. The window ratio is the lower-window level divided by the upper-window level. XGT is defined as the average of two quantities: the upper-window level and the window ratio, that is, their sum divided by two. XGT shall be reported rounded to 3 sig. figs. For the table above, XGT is 12.8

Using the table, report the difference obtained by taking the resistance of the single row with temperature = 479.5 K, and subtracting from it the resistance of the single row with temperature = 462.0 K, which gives -4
